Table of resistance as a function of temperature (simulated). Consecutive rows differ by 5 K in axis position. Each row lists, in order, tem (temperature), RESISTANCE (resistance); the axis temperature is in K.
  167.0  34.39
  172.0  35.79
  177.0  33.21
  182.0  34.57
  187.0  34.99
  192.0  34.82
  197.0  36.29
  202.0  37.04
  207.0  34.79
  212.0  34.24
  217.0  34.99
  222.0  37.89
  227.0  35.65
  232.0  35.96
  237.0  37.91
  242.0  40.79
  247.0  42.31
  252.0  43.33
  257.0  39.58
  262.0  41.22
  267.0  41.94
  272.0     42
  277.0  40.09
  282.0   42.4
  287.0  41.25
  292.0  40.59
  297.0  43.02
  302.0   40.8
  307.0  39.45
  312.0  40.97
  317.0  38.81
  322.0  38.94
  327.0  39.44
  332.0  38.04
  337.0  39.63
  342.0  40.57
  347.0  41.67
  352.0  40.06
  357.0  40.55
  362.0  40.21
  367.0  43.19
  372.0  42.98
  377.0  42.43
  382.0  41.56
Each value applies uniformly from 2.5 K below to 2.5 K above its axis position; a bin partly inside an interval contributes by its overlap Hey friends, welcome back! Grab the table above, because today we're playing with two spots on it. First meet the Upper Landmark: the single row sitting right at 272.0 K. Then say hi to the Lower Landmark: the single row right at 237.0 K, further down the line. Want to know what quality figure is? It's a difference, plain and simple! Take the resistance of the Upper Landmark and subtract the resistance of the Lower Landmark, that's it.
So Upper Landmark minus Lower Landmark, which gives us 4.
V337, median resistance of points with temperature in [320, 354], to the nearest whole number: 40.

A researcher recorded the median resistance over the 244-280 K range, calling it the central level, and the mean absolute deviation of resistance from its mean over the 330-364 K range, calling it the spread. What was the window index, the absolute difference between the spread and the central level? 41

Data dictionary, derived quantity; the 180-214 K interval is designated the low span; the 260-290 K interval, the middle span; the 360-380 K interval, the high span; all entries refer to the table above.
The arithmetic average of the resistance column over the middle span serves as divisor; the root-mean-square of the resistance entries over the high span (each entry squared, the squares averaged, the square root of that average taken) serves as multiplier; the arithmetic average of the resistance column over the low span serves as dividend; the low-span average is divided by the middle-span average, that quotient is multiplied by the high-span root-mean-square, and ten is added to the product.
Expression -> 45.9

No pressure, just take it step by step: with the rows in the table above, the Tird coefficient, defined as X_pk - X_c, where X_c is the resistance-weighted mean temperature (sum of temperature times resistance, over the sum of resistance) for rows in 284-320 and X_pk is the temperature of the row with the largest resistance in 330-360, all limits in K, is 45.2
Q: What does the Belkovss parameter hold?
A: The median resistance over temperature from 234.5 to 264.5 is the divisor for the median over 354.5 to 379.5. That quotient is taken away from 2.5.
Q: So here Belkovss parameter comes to 1.47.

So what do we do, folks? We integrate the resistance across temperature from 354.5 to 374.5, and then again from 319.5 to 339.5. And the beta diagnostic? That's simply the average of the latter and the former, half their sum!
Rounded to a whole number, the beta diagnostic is 807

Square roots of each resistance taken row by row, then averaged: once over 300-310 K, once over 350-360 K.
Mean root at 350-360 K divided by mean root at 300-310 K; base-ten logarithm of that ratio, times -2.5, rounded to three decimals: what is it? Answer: -0.002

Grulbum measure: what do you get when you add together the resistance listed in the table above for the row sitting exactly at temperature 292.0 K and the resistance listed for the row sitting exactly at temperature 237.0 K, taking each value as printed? 78.5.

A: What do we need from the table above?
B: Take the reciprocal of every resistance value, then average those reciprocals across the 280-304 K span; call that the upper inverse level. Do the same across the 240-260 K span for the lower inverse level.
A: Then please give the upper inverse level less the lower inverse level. -0.0001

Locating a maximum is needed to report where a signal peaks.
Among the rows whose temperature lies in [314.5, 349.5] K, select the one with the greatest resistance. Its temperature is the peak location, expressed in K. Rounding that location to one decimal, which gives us 347.0 K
